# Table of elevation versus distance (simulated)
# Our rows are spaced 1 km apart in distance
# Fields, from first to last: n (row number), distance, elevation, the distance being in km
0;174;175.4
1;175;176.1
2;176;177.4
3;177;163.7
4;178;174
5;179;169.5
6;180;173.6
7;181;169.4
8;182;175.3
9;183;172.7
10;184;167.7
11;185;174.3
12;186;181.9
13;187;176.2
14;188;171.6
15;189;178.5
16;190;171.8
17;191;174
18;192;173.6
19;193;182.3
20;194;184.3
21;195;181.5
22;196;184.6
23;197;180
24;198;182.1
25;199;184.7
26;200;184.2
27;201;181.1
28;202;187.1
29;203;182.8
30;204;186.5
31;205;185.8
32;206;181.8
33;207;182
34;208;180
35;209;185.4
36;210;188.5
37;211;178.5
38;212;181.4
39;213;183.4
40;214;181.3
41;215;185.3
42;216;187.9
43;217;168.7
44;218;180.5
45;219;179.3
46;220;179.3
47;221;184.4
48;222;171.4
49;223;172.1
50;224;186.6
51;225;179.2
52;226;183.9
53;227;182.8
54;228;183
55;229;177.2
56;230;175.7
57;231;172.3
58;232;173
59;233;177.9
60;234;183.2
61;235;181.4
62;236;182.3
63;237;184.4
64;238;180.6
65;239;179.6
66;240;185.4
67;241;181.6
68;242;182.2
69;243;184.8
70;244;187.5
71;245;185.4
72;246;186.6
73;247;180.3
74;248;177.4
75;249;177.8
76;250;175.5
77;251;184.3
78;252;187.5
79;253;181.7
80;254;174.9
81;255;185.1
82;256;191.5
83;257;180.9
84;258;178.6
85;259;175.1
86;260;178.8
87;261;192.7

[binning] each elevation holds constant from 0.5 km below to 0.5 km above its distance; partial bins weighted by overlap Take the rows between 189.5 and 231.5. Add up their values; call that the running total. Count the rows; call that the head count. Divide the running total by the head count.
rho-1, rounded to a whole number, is 181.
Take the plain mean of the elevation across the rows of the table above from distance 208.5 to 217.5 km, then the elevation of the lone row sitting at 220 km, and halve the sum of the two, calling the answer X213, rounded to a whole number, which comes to 181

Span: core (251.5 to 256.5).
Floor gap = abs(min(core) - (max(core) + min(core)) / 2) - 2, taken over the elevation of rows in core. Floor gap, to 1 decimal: 6.3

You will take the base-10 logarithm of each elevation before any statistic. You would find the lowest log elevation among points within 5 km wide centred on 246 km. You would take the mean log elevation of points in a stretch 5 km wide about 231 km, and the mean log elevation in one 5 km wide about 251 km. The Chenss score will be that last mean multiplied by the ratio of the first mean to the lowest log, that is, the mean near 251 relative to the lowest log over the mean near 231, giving 2.25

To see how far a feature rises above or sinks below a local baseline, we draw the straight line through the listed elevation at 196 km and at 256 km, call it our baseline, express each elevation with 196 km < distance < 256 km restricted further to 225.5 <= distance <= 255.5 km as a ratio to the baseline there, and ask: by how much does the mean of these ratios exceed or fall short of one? -0.045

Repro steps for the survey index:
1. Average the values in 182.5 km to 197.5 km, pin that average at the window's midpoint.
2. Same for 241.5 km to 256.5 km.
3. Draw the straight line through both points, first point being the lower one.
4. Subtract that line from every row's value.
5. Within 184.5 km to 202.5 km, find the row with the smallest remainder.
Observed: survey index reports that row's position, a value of 188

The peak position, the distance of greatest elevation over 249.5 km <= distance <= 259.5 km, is 256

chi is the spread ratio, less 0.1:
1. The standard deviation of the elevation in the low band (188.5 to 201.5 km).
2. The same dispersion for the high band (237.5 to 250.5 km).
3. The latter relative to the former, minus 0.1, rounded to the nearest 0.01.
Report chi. 0.75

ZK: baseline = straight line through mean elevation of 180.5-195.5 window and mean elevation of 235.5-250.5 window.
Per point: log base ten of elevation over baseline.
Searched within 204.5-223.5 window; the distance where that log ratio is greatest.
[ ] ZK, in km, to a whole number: 210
